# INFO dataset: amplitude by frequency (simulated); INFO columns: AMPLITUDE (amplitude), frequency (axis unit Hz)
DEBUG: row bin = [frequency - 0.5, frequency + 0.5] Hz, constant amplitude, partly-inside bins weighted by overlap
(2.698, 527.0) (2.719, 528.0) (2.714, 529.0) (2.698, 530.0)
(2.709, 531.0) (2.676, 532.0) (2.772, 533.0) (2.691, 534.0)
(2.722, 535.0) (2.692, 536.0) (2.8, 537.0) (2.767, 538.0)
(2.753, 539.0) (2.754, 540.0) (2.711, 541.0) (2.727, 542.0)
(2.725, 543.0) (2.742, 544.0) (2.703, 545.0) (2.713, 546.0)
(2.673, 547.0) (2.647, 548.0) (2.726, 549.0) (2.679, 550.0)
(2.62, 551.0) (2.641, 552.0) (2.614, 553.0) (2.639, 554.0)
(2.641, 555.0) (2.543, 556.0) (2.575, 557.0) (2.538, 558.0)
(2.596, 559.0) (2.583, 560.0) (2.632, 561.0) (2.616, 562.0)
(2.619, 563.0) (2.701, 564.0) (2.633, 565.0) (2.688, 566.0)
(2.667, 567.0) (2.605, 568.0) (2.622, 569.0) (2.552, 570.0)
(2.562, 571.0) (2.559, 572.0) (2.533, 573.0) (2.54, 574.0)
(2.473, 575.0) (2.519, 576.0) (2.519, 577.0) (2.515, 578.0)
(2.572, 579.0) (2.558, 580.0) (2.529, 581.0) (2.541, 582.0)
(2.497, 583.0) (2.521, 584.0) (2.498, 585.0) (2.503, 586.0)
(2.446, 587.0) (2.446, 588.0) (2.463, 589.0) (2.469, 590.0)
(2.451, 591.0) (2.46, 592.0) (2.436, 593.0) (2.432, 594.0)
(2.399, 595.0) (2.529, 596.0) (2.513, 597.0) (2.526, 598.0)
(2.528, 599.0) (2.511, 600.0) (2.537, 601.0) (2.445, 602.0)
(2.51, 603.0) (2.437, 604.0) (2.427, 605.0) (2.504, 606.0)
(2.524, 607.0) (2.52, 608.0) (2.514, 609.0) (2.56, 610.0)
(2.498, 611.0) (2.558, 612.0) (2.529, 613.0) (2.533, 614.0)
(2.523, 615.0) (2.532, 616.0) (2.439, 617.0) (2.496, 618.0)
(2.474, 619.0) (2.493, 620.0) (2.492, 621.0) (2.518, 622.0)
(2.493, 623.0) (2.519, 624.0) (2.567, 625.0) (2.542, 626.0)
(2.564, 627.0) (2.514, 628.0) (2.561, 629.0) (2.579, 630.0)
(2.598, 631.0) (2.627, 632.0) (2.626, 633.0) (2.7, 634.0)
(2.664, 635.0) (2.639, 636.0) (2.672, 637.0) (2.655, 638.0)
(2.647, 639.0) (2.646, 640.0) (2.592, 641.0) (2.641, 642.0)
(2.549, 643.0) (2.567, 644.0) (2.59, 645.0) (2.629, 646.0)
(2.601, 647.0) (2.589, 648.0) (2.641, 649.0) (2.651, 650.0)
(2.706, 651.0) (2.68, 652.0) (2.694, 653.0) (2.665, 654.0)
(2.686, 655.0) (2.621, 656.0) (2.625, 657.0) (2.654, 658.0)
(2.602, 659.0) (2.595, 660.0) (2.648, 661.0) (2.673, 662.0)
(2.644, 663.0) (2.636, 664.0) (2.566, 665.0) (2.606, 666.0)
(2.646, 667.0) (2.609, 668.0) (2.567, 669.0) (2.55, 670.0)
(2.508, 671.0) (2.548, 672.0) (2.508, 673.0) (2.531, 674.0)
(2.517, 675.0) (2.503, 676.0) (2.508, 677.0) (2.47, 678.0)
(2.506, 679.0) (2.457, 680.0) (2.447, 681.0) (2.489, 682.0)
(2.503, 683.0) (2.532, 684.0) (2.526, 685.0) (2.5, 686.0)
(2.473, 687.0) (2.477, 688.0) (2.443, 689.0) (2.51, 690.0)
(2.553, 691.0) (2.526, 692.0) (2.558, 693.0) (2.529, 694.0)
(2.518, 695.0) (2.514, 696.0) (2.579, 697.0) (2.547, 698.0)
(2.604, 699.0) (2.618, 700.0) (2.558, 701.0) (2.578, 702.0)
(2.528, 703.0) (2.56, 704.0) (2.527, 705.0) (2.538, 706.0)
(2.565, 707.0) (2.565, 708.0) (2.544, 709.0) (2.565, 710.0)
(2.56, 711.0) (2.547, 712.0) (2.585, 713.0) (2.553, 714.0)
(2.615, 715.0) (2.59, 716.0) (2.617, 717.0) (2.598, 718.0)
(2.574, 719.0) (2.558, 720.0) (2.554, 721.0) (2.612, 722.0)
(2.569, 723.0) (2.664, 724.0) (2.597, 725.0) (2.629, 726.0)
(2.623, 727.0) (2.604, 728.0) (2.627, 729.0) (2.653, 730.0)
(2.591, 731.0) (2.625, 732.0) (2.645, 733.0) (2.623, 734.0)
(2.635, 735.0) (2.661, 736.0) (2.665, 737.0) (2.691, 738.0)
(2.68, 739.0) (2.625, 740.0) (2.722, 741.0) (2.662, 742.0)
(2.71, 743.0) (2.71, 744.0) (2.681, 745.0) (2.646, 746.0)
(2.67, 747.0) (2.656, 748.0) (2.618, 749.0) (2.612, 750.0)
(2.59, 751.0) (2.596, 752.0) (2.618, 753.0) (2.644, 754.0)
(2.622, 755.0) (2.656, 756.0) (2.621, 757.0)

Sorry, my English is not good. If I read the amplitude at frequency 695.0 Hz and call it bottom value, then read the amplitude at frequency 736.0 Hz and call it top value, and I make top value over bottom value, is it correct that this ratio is 1.06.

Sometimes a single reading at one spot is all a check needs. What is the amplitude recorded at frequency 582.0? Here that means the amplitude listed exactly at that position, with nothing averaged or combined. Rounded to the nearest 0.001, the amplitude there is 2.541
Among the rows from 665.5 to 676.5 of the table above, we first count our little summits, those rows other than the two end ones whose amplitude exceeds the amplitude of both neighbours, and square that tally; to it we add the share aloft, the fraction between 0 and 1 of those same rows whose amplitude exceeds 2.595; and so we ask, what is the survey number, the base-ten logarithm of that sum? 1.0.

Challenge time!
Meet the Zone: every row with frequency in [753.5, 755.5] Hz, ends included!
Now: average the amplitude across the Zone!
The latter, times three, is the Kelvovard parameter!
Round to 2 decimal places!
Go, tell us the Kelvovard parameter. 7.90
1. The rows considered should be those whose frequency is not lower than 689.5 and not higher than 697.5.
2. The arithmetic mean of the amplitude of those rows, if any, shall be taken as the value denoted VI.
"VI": 2.54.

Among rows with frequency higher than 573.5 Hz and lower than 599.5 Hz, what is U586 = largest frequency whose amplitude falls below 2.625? 599.0 Hz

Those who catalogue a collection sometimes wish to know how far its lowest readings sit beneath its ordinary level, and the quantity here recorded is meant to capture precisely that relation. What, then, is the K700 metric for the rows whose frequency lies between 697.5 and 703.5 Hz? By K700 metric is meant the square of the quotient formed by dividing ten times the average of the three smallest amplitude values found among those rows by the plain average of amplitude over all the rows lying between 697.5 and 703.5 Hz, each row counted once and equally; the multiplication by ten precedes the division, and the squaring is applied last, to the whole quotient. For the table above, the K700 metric 97.8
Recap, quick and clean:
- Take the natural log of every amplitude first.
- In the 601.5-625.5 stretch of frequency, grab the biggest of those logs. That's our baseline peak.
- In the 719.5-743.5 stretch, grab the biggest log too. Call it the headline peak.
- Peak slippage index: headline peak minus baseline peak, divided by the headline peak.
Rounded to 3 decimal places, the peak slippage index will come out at 0.059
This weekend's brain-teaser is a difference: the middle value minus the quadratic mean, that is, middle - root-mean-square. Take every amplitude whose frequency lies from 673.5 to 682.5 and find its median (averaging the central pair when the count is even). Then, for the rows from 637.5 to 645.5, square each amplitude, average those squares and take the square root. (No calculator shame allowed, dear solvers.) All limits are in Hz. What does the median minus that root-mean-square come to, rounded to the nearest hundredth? -0.11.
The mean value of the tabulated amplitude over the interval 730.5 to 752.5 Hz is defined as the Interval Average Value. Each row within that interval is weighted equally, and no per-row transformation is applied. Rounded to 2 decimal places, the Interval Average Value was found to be 2.65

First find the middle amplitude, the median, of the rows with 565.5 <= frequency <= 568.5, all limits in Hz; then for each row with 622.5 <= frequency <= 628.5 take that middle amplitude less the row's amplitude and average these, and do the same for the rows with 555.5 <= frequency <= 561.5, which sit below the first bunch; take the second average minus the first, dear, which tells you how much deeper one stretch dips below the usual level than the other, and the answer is -0.04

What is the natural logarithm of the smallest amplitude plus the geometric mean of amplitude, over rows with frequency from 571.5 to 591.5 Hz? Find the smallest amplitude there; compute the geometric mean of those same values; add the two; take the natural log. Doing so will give 1.60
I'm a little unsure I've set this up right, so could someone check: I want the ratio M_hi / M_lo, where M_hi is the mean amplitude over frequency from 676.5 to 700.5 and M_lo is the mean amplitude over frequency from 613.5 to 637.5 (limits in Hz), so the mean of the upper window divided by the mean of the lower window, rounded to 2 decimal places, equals 0.98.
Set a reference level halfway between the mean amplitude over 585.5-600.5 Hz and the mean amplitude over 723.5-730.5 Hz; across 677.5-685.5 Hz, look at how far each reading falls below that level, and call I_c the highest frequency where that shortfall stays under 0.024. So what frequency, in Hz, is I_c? 684.0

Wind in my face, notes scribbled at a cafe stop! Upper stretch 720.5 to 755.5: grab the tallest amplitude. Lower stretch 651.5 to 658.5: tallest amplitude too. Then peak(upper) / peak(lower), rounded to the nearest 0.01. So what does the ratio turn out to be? 1.01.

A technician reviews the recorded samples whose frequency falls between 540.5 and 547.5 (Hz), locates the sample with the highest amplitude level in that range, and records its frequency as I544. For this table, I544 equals 544.0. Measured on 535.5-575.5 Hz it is 537.0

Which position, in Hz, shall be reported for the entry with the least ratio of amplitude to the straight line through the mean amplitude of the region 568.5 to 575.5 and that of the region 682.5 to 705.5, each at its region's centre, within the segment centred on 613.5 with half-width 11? 605.0 Hz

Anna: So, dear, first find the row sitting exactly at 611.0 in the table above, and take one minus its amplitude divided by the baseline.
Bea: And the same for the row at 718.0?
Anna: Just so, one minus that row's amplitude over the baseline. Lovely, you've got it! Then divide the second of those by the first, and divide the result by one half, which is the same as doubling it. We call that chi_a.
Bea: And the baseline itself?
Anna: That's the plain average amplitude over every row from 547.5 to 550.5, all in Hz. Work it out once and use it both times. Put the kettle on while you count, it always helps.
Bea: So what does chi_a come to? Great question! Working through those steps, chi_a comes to 1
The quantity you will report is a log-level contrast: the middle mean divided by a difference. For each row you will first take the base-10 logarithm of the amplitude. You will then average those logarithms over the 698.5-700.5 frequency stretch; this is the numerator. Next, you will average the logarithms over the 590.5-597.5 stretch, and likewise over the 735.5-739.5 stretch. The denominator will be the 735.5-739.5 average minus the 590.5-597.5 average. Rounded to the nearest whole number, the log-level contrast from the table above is 11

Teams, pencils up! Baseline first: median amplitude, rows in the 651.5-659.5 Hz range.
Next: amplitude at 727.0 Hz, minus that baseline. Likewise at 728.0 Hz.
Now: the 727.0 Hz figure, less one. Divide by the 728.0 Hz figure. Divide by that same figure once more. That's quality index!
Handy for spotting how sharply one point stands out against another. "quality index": -336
